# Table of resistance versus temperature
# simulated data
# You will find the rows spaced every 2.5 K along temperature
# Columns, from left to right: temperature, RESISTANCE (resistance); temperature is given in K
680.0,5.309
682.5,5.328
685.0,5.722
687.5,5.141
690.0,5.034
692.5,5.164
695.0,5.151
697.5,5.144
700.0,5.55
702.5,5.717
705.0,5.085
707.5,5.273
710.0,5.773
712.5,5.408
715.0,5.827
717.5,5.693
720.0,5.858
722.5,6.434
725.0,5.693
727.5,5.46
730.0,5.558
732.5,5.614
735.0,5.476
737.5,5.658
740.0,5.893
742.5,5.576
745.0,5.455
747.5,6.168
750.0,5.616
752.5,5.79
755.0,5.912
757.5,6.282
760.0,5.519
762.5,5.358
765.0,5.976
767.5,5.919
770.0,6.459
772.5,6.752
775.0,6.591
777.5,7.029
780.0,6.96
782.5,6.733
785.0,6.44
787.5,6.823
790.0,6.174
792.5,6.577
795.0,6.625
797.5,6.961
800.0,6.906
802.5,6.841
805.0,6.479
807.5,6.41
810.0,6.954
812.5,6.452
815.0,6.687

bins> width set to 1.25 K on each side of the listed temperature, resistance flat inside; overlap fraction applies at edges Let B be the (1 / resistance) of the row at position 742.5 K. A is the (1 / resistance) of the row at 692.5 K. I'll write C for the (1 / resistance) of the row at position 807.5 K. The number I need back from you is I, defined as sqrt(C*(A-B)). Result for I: 0.05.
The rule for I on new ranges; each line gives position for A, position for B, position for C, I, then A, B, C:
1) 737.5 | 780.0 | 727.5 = 0.08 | 0.177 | 0.144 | 0.183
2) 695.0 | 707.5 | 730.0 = 0.03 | 0.194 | 0.190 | 0.180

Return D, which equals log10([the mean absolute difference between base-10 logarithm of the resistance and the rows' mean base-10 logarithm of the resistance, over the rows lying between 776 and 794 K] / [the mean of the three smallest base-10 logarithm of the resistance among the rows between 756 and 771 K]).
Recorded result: -1.68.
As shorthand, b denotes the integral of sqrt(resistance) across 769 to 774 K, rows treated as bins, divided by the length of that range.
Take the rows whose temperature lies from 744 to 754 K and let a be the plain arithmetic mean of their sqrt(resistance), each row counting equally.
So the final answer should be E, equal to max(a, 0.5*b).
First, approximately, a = 2.40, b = 2.57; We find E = 2.40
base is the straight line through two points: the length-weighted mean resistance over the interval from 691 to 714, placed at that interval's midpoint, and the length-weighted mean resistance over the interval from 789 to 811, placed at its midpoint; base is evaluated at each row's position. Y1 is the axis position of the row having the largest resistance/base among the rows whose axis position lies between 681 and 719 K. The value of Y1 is 685.0 K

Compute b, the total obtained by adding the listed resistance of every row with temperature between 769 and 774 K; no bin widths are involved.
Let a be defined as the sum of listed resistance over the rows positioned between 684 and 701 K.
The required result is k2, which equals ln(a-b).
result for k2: 3.17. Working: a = 37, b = 13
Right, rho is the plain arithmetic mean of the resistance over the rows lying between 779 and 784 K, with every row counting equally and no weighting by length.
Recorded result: 6.85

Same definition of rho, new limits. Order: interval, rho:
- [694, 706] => 5.33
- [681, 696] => 5.26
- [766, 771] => 6.19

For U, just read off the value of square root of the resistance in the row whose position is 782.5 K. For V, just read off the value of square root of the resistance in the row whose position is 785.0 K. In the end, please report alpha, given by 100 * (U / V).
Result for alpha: 102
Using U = 2.59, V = 2.54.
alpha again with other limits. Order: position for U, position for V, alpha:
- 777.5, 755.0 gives 109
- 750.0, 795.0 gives 92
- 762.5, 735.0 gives 99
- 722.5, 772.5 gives 98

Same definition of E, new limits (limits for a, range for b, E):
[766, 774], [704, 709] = 2.52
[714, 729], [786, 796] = 2.41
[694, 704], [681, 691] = 2.32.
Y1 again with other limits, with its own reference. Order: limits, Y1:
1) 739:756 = 747.5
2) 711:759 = 722.5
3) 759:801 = 777.5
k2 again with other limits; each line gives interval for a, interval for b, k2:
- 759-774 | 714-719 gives 3.20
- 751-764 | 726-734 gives 2.50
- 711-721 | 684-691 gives 1.93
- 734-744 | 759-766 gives 1.75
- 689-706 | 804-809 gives 3.18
